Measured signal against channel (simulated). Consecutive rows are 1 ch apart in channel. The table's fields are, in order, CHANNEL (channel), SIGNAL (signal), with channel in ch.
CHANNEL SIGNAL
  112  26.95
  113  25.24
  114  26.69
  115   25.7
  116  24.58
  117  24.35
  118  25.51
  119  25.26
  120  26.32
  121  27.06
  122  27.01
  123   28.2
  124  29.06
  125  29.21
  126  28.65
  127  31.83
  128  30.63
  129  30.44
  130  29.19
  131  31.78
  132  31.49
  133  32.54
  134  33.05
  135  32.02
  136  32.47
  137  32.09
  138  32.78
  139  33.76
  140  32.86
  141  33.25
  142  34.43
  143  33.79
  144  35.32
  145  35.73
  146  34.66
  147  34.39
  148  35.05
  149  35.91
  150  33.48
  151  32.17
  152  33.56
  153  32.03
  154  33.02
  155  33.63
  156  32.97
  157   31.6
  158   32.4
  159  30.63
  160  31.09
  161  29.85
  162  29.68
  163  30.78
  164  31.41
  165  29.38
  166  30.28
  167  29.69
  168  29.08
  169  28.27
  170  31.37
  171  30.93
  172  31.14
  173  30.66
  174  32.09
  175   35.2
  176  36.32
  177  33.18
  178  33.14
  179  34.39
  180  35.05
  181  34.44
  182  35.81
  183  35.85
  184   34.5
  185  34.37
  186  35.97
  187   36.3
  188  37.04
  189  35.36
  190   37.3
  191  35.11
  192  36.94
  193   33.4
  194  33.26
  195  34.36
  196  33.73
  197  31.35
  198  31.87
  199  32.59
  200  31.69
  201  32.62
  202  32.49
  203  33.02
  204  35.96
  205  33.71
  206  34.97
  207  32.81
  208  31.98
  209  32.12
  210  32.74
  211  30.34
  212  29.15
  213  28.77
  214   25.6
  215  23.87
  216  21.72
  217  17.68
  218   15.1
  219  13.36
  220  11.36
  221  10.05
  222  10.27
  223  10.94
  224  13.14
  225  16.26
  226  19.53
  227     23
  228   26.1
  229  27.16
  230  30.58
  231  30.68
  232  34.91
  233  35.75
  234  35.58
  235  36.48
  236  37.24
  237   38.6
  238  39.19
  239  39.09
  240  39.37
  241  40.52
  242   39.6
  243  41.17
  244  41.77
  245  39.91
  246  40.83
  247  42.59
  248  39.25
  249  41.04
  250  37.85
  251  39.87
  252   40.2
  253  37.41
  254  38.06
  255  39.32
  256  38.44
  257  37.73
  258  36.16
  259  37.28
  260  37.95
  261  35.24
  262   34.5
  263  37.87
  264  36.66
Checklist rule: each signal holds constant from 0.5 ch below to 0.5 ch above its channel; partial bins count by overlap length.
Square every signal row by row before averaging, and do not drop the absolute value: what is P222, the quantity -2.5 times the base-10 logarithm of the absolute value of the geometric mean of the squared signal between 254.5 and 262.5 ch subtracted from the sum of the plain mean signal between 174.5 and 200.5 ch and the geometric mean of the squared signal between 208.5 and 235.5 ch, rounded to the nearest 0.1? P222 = -7.3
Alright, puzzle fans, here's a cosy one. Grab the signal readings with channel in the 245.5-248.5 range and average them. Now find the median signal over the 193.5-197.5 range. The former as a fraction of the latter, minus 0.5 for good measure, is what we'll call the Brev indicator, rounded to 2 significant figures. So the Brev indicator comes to 0.72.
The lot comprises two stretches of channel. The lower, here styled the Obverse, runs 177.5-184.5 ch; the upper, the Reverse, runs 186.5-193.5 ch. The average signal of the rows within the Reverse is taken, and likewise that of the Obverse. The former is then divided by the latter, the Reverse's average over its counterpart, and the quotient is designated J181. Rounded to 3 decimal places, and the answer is 1.034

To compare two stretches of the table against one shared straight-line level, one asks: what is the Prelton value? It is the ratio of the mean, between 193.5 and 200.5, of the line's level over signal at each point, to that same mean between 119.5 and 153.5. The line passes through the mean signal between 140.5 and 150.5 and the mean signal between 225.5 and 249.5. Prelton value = 0.99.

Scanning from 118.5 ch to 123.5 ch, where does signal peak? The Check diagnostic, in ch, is 123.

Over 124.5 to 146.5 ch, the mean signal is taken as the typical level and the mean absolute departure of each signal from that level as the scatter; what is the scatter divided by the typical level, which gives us 0.05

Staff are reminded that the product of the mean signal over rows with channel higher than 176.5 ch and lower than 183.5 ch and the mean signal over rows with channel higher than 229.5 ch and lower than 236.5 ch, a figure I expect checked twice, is 1191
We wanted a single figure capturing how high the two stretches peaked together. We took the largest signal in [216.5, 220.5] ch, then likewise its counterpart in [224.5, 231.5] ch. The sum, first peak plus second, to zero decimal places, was 48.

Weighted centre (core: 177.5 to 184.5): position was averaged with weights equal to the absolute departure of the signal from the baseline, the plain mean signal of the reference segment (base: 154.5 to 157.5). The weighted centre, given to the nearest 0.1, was 181.6 ch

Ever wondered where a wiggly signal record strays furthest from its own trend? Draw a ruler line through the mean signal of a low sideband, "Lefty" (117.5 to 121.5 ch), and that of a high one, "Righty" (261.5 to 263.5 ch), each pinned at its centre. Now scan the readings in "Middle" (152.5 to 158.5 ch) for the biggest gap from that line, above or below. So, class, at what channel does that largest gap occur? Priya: 155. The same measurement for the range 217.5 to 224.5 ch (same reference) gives 221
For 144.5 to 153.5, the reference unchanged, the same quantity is 145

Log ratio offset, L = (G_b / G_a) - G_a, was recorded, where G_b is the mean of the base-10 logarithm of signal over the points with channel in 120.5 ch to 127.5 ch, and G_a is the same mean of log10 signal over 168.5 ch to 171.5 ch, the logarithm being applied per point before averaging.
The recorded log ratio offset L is -0.49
